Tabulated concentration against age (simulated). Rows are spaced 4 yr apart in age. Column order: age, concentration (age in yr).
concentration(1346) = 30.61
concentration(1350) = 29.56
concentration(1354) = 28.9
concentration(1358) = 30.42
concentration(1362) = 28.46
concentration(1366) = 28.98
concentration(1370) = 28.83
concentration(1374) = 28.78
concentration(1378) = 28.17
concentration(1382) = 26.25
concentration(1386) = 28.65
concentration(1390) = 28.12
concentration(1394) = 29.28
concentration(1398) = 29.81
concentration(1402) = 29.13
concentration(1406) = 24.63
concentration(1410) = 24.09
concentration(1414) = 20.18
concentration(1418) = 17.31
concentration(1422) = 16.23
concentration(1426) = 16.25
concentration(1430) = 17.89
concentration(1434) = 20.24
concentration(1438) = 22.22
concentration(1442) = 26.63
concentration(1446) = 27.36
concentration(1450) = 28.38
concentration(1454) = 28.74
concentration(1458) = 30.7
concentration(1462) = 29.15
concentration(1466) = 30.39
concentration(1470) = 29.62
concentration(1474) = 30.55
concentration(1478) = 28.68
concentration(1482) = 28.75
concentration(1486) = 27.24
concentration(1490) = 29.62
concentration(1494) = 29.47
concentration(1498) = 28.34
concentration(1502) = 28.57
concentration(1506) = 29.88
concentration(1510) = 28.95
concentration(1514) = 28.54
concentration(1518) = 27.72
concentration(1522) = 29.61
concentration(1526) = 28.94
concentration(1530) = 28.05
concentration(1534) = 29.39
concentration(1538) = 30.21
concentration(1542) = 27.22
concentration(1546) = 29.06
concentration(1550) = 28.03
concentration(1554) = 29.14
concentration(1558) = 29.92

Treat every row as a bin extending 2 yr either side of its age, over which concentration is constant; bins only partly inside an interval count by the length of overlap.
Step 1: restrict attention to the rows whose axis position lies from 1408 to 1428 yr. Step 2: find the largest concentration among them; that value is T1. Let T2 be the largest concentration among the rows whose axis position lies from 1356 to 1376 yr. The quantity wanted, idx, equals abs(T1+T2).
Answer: 54.5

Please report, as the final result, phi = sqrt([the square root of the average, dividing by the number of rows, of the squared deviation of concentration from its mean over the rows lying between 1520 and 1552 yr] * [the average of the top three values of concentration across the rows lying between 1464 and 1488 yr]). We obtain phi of 5.3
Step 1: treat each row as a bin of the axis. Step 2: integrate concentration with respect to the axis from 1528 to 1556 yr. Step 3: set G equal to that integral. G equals 804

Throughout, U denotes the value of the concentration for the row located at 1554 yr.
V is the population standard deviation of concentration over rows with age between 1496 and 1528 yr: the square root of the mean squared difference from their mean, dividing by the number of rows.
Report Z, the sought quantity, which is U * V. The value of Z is 19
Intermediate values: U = 29.14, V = 0.6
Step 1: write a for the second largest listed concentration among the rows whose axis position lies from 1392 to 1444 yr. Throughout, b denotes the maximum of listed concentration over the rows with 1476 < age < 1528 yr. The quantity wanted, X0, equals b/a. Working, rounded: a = 29.28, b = 29.88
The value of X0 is 1.02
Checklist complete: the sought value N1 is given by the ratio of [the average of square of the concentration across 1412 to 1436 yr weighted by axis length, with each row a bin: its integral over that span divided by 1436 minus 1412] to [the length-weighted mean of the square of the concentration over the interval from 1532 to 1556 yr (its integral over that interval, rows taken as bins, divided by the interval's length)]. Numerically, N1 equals 0.39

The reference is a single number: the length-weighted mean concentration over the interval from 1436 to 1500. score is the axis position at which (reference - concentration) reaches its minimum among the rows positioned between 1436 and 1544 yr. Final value 1458 yr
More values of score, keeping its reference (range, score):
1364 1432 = 1398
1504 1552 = 1538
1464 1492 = 1474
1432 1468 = 1458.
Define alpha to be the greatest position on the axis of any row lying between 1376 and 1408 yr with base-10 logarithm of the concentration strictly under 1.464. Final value 1406 yr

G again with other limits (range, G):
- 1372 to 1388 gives 447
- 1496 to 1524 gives 806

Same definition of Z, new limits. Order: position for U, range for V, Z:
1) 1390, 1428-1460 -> 120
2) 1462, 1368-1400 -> 29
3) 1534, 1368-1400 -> 29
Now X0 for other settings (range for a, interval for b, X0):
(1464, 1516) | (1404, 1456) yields 0.95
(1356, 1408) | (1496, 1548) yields 1.01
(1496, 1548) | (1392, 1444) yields 1.00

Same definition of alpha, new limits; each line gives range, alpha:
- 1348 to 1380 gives 1378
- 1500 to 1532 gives 1530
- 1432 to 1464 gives 1454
